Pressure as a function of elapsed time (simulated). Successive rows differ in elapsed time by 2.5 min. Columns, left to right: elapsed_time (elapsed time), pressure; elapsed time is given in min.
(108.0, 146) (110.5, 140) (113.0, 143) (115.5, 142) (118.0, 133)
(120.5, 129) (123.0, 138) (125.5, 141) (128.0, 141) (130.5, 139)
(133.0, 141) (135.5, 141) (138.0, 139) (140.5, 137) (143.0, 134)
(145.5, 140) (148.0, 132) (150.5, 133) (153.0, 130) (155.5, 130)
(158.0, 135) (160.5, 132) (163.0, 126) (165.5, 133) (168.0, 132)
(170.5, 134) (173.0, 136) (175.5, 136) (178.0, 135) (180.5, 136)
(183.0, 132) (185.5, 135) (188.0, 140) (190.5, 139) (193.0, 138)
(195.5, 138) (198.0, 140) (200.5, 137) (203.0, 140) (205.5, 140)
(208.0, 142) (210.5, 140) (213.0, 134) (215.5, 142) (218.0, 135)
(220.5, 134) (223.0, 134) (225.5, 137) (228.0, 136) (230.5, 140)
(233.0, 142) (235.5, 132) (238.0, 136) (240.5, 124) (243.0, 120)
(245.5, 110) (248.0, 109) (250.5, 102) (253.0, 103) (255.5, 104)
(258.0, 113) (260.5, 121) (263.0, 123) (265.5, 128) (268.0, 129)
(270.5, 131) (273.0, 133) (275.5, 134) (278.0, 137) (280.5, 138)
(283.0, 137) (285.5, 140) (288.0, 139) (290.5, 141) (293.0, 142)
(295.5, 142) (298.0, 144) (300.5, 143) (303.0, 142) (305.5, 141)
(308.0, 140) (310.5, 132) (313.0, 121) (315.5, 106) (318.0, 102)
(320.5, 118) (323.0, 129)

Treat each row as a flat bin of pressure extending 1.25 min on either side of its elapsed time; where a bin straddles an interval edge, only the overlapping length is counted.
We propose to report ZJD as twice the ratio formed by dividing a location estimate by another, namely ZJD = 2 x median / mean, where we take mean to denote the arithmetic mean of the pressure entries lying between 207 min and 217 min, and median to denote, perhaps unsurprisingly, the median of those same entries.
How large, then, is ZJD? 2.02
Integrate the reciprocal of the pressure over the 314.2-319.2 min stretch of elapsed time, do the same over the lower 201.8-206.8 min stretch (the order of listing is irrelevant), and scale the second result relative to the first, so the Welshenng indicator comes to 0.74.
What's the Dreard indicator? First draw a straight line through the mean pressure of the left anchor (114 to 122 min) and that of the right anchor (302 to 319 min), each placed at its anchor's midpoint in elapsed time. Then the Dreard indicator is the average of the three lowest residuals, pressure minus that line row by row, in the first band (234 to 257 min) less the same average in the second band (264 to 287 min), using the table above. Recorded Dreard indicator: -27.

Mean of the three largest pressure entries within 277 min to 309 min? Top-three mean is 143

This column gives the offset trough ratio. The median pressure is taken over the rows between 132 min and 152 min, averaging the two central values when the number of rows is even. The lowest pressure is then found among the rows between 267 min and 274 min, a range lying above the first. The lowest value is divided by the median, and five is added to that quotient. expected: 5.93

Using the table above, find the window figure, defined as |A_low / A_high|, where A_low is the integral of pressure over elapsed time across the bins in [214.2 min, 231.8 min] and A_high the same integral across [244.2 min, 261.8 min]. 1.26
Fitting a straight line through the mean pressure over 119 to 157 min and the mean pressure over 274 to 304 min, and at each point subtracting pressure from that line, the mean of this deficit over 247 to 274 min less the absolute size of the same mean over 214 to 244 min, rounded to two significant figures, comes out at 17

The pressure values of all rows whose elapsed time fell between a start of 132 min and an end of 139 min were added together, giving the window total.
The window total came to 421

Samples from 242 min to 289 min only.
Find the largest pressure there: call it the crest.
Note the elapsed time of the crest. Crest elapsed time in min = 285.5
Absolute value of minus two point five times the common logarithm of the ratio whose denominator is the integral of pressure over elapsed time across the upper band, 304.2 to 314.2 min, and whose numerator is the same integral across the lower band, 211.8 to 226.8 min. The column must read 0.46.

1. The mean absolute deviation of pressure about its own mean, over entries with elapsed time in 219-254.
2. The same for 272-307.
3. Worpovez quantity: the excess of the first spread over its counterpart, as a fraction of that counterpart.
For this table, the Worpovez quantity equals 3.5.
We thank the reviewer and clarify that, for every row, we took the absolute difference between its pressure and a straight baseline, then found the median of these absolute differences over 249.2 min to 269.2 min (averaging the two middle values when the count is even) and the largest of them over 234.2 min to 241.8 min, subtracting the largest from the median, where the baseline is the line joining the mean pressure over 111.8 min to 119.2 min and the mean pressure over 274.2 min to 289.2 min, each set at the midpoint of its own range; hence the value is 7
